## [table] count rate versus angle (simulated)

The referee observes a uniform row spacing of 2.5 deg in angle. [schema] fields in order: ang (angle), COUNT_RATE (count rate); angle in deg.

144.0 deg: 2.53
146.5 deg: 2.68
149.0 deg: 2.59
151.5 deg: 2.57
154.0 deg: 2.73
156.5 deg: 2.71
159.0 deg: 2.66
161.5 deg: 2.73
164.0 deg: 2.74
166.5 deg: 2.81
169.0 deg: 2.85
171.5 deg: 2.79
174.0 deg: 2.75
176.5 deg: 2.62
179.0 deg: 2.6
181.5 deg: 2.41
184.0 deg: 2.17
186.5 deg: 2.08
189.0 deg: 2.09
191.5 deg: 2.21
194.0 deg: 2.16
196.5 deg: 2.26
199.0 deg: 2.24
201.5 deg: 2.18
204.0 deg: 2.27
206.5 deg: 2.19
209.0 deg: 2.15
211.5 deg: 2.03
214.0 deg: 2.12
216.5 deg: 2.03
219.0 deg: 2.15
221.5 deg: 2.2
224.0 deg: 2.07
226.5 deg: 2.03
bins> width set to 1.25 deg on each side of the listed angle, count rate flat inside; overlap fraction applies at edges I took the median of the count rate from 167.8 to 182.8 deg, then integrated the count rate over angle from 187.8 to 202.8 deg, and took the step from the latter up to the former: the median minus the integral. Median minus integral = -30.2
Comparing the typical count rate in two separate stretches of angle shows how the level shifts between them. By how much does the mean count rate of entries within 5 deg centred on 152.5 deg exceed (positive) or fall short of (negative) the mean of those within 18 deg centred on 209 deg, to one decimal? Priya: 0.5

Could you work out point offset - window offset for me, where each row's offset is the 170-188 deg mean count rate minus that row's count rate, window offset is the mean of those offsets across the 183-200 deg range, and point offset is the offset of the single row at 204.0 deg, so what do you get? -0.10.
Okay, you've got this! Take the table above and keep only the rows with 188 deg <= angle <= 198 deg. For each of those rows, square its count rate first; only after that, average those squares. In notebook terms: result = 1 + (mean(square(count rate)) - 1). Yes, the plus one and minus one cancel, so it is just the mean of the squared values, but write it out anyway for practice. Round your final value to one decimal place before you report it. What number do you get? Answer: 4.8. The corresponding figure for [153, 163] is 7.3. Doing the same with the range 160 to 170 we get 7.7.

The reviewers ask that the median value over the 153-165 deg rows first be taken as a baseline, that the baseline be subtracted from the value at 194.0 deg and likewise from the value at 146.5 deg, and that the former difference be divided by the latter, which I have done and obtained 11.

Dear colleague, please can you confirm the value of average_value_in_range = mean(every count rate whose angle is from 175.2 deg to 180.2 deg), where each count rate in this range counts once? 2.61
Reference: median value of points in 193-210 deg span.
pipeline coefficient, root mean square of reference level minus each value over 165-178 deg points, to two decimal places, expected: 0.58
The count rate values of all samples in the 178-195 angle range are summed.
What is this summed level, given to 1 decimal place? 15.7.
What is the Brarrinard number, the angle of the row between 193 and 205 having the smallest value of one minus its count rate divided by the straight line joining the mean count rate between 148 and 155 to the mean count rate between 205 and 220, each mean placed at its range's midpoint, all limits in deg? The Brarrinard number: 204.0 deg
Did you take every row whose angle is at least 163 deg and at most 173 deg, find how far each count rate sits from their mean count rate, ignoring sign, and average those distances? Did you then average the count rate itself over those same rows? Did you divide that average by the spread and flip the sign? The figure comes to -86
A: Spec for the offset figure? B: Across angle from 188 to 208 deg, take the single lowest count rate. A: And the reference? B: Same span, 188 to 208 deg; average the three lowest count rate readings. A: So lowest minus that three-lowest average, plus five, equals 4.95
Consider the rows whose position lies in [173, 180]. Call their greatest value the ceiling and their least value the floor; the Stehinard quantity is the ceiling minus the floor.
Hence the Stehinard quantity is 0.15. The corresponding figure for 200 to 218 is 0.24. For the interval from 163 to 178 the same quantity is 0.23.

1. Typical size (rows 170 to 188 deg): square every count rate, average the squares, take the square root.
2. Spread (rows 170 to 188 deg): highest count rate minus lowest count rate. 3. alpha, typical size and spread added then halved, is 1.61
